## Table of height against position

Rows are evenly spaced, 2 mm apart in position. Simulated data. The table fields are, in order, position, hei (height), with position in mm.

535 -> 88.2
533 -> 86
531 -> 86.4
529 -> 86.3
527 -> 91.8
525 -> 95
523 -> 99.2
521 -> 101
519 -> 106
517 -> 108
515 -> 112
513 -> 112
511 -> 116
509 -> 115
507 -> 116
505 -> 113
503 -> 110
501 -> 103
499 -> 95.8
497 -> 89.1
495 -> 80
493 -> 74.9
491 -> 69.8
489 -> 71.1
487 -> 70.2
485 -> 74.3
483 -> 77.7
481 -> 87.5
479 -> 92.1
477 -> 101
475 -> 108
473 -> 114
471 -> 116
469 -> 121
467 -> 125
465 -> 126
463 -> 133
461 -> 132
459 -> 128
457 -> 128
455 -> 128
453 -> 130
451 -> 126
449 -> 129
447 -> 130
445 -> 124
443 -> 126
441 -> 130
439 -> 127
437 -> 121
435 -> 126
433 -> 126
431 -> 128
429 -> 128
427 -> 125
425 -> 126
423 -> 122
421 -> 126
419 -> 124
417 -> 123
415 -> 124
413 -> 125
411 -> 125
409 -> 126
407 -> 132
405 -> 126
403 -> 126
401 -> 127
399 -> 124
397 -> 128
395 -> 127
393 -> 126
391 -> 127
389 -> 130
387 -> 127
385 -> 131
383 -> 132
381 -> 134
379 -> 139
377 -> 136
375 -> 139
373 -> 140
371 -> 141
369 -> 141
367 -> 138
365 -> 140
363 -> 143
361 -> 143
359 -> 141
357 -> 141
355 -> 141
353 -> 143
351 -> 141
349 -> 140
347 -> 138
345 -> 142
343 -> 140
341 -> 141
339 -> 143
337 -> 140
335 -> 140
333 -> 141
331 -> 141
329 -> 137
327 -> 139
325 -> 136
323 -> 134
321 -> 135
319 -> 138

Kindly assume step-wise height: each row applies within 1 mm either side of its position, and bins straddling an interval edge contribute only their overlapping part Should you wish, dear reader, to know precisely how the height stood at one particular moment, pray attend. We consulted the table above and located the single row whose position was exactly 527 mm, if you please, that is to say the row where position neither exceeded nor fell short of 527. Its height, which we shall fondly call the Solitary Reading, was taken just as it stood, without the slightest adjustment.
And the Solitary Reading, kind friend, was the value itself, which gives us 91.8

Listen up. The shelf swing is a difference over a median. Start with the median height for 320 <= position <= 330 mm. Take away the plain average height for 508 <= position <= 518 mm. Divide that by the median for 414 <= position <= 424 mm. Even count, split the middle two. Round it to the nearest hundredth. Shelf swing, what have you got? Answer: 0.19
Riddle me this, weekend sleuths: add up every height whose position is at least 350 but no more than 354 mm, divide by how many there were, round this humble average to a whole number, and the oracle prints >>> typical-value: 142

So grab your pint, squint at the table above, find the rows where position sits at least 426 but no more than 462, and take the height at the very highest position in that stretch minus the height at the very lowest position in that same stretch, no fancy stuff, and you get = 7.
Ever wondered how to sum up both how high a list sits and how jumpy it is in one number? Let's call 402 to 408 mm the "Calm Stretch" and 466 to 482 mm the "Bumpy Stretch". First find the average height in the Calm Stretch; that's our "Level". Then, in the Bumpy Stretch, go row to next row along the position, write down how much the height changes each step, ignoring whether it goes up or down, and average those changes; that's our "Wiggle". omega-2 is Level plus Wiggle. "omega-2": 133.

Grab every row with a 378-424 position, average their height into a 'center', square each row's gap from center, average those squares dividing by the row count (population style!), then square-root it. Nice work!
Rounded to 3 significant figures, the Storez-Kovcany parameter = 3.88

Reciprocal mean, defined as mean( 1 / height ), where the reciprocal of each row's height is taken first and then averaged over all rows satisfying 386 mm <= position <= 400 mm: 0.0079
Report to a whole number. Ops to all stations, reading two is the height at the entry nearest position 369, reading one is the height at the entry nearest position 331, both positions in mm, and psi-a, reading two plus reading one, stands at 282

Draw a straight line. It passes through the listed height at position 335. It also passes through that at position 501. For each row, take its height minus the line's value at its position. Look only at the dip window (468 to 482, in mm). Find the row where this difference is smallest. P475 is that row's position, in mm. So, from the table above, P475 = 481 mm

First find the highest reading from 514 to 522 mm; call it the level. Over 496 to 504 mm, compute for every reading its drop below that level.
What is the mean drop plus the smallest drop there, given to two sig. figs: 15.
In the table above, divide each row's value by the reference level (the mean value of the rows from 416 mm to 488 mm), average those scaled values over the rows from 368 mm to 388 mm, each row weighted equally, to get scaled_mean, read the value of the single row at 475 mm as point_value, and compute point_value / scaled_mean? 94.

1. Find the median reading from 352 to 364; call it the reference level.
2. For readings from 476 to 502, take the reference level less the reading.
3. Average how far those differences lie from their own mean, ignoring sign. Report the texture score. 10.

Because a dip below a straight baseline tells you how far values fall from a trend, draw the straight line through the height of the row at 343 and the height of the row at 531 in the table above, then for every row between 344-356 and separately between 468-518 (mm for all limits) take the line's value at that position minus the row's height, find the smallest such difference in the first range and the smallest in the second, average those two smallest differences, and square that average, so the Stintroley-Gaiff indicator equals 221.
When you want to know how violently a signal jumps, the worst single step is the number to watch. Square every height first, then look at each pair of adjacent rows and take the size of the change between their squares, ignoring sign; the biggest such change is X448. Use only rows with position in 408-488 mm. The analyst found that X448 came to 1813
